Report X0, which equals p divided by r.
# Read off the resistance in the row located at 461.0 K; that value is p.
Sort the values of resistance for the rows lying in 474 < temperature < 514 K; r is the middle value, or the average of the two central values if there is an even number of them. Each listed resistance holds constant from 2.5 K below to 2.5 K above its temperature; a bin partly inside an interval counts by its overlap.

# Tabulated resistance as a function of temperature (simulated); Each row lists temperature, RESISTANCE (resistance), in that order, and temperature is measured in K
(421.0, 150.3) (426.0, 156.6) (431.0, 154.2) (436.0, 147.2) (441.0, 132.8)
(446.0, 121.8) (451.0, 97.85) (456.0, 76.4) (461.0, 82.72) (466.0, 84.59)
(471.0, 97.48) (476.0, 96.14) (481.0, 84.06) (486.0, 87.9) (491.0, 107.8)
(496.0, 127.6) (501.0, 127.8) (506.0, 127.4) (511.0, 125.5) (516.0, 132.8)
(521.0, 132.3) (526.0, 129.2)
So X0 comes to 0.7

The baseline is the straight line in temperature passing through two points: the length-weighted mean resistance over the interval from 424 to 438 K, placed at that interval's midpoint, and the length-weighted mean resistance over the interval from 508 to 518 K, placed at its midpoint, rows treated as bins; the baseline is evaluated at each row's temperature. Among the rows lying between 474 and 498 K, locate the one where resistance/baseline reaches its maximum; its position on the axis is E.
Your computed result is 496.0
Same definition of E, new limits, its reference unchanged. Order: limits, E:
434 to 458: 436.0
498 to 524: 521.0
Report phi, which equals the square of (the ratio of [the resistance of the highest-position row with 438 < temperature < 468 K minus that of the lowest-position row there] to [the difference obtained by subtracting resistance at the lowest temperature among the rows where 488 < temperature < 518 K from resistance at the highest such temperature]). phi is 3.7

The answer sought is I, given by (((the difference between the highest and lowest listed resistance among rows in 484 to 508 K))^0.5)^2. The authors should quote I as 40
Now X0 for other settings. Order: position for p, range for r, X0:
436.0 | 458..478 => 1.6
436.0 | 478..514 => 1.2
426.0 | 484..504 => 1.3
